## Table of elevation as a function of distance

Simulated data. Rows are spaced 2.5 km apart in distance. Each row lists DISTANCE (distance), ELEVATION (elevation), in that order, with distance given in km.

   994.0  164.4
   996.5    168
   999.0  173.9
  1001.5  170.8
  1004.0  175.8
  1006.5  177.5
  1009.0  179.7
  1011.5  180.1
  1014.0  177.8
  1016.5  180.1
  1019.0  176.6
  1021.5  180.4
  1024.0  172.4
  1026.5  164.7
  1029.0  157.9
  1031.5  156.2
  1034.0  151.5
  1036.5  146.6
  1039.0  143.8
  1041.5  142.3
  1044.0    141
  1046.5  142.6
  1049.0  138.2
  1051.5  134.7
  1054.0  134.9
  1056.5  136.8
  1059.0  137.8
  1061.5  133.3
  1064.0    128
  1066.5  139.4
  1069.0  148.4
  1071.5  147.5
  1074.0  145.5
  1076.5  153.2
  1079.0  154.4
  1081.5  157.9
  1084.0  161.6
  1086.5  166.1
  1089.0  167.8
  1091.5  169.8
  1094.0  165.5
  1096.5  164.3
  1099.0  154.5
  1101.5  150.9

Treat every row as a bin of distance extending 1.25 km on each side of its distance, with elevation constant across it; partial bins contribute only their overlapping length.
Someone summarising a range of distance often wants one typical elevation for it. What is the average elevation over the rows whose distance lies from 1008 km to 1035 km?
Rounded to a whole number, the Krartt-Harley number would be 171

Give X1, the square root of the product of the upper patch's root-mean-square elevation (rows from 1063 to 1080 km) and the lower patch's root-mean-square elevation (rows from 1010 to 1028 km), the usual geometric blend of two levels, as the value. 160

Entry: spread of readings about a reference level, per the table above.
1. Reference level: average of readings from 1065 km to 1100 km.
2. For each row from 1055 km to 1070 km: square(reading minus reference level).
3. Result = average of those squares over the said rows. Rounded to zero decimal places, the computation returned 421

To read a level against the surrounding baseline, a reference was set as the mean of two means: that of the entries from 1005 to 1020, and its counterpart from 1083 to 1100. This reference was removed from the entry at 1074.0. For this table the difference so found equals -26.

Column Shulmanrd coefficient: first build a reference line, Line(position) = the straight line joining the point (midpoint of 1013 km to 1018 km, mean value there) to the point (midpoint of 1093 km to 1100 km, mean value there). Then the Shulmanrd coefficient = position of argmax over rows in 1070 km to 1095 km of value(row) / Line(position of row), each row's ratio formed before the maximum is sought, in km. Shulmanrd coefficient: 1091.5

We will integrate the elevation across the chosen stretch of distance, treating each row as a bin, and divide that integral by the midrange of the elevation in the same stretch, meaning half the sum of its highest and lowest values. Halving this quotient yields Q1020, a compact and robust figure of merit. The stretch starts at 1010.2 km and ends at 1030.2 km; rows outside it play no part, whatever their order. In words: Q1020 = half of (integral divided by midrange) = 10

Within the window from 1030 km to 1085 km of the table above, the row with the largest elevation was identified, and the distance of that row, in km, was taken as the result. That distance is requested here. 1084.0 km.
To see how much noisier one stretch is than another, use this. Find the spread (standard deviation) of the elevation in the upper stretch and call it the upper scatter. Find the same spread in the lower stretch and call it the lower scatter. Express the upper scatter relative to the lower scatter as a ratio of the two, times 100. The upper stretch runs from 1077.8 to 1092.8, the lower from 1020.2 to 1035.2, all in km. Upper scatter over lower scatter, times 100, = 55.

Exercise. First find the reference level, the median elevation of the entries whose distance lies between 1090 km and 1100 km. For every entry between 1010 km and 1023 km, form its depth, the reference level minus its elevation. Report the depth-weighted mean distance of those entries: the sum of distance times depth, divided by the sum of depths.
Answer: 1016.5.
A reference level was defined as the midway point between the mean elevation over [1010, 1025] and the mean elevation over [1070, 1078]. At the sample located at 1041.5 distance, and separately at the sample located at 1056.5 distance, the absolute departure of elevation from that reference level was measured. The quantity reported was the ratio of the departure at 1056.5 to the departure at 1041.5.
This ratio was 1.3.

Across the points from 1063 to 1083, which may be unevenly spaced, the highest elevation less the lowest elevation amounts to 30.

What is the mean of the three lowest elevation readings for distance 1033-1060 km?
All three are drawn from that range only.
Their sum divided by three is 135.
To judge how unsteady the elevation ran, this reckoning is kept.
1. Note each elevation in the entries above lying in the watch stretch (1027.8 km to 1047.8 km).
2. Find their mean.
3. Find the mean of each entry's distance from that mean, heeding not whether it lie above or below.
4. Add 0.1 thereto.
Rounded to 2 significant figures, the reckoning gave 5.7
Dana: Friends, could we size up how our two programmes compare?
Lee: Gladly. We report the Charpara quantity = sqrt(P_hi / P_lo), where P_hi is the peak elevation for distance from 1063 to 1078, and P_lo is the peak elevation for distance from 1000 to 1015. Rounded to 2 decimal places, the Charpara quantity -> 0.92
